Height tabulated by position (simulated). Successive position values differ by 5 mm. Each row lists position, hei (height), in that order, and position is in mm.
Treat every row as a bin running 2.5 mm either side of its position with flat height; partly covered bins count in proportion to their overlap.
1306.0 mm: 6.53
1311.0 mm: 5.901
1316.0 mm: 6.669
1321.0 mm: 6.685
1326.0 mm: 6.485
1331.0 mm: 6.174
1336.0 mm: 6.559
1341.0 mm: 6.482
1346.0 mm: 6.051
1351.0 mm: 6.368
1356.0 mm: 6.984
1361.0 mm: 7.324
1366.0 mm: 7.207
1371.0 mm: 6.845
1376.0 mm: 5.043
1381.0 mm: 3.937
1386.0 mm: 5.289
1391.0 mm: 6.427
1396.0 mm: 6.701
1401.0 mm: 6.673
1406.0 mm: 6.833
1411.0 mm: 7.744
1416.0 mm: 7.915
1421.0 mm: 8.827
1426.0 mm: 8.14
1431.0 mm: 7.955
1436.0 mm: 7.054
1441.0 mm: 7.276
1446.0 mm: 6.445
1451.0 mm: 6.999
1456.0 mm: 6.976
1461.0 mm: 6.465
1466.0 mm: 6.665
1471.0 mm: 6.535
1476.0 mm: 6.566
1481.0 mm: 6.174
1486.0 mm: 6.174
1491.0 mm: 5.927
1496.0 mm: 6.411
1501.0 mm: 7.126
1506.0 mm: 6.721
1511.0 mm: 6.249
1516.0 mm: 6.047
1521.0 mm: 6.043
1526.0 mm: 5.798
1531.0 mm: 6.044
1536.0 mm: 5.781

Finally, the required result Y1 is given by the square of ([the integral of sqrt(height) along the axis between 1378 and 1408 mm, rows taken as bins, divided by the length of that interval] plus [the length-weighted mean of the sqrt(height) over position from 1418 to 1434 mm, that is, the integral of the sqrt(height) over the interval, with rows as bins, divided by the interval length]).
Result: 28.1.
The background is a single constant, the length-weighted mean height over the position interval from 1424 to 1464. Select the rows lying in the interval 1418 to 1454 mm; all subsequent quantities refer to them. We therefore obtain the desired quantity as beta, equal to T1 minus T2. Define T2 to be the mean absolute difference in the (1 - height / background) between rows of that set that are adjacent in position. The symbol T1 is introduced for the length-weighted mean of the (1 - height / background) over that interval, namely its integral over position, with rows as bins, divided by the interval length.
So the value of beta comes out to -0.132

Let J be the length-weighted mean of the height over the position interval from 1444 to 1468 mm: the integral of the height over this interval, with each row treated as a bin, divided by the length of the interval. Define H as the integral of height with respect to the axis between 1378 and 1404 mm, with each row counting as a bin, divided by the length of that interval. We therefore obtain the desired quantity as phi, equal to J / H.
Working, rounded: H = 5.8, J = 6.7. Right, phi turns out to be 1.16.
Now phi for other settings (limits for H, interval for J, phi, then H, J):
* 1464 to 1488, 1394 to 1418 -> 1.12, 6.4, 7.2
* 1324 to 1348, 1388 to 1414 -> 1.08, 6.4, 6.9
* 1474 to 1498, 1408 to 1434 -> 1.29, 6.2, 8.1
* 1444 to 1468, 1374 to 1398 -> 0.81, 6.7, 5.5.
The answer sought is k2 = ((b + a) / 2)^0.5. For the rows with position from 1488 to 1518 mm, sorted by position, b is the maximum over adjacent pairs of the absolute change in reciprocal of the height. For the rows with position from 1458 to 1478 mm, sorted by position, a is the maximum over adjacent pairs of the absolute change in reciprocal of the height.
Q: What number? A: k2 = 0.101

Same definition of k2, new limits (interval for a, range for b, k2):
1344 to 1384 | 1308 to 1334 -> 0.194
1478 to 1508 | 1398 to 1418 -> 0.128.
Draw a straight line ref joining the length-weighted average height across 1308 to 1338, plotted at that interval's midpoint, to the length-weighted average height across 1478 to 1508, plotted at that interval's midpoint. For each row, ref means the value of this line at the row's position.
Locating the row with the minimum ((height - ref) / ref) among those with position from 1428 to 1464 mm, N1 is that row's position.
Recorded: 1446.0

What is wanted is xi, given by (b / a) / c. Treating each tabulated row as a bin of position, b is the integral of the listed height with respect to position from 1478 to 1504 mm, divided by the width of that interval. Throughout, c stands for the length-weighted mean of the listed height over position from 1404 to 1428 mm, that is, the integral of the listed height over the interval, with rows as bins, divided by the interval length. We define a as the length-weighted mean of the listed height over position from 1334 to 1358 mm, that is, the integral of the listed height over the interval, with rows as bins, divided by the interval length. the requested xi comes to 0.12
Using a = 6.48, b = 6.37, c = 7.9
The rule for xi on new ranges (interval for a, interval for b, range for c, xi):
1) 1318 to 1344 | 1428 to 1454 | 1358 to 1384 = 0.18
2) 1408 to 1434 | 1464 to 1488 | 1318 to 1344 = 0.12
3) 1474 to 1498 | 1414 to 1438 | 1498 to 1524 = 0.20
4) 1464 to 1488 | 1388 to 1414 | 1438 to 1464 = 0.16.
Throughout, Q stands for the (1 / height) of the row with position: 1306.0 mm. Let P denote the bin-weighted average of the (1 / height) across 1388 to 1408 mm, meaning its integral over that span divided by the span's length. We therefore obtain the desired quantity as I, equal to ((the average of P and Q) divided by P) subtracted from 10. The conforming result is 8.99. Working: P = 0.151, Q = 0.153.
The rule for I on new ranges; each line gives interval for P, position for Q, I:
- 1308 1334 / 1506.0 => 9.03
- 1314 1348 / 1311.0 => 8.95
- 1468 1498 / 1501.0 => 9.06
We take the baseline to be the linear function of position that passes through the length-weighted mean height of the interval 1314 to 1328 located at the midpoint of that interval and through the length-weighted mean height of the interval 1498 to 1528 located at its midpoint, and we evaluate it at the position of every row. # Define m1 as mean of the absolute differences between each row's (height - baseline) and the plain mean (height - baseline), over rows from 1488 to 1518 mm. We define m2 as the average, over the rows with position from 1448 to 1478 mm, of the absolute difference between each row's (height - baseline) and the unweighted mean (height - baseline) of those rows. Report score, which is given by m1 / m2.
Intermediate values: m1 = 0.34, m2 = 0.18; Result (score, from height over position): 1.9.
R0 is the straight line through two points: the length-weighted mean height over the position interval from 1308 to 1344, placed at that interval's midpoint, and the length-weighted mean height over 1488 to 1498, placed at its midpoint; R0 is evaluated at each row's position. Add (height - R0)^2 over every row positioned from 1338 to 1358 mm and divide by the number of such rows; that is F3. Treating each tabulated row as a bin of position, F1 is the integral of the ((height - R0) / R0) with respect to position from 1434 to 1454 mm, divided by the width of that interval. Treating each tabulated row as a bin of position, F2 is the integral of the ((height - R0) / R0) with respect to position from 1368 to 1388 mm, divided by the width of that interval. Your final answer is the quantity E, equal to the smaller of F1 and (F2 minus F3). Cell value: -0.28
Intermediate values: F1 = 0.11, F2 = -0.16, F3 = 0.12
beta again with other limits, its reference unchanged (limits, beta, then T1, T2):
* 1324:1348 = 0.069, 0.11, 0.04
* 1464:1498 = 0.082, 0.11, 0.03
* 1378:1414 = 0.037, 0.13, 0.09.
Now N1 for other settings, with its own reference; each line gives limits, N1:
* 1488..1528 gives 1526.0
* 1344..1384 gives 1381.0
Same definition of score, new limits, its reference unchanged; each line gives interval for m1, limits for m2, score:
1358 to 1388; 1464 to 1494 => 4.9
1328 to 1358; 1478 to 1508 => 0.7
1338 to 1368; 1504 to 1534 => 2.1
